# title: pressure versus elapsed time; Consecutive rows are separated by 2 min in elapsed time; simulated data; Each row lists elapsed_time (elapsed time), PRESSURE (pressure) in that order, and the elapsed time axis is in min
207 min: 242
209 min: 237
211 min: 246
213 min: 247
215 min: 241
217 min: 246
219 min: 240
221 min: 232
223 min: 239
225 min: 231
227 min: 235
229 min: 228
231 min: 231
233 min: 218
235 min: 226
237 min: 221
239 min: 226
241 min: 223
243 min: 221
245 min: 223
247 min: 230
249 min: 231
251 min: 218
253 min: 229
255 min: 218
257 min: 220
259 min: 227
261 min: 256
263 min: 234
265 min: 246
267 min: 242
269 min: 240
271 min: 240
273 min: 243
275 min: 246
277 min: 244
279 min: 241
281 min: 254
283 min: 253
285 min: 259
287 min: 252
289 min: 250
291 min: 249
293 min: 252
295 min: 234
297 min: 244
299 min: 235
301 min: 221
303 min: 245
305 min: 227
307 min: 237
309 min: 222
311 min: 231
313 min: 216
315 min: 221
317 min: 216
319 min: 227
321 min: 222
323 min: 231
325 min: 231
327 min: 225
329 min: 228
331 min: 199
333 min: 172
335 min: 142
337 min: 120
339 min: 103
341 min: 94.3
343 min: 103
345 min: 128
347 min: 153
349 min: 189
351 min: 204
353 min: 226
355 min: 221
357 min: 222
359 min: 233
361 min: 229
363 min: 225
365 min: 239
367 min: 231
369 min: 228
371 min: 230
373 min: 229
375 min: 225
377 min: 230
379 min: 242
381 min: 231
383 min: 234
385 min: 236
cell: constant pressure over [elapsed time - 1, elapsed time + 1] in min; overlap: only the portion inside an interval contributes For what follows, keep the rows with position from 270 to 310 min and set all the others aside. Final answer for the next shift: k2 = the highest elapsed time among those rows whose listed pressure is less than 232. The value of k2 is 309 min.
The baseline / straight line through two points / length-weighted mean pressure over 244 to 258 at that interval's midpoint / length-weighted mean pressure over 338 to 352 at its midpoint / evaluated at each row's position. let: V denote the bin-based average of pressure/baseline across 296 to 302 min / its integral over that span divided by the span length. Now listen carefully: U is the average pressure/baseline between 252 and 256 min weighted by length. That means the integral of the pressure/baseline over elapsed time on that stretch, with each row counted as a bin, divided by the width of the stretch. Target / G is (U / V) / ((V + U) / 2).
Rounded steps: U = 1.01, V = 1.29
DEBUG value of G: 0.7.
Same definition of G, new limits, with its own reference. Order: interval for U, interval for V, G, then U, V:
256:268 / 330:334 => 0.8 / 1.11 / 1.23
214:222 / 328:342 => 1.0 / 0.94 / 1.01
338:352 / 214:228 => 1.1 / 1.01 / 0.95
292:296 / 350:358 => 0.5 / 1.31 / 1.67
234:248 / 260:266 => 0.8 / 0.96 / 1.15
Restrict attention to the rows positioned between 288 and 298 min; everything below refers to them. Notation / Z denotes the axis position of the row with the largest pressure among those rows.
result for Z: 293 min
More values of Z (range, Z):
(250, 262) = 261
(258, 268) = 261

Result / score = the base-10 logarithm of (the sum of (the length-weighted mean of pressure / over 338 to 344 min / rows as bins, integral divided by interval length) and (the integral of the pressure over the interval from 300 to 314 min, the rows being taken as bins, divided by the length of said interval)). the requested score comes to 2.52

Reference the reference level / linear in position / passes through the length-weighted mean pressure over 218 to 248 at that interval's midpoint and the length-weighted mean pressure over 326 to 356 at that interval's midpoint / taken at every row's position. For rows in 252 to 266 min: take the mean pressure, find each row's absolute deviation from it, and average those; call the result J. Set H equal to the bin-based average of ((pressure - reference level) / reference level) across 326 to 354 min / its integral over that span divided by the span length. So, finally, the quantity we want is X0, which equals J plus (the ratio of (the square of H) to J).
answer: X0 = 11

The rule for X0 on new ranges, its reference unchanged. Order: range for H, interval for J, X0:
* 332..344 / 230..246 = 3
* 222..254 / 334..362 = 49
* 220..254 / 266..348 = 35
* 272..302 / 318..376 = 39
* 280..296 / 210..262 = 8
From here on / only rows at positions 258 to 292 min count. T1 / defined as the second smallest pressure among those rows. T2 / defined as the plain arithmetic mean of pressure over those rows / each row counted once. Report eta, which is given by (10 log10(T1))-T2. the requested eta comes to -222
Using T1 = 234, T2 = 246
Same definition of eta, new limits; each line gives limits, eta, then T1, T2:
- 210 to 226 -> -217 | 232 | 240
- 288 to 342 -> -191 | 103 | 211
